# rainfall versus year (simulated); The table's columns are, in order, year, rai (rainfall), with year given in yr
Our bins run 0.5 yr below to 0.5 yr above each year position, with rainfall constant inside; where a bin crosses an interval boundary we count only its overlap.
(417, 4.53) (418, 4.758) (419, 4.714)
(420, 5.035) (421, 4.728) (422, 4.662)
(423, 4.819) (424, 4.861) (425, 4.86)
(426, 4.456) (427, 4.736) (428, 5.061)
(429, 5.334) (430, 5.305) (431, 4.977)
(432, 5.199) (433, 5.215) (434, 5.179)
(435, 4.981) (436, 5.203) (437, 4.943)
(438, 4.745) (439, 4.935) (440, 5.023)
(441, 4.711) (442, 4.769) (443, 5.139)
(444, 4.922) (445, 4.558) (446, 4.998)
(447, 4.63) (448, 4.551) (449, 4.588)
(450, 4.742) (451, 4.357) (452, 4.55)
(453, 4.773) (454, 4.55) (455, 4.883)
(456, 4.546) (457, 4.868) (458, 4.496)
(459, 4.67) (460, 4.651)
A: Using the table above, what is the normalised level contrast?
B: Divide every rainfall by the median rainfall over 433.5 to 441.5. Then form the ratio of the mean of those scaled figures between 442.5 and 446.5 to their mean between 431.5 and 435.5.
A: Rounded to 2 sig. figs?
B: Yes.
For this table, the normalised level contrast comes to 0.95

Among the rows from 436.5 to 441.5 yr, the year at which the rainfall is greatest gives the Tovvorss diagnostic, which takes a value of 440 yr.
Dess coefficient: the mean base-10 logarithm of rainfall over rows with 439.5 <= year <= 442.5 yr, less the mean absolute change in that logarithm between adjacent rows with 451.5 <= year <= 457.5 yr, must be 0.658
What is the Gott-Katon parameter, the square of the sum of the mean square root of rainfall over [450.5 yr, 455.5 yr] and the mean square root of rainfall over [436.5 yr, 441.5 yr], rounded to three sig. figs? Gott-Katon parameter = 19.0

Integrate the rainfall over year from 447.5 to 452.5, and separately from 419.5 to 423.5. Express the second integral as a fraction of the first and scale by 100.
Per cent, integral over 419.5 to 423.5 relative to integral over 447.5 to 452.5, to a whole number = 84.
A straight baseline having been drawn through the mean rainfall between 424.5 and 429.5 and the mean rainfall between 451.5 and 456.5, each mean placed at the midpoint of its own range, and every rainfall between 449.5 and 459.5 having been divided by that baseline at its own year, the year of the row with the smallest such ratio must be 451 yr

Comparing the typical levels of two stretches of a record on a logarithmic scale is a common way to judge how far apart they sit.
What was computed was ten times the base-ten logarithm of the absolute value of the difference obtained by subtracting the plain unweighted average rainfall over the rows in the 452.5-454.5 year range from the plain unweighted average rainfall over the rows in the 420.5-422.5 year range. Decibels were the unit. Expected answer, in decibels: -15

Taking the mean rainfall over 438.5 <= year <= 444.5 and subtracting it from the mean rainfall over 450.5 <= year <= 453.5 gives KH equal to -0.36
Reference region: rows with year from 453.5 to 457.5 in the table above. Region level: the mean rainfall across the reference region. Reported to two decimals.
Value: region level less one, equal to 3.71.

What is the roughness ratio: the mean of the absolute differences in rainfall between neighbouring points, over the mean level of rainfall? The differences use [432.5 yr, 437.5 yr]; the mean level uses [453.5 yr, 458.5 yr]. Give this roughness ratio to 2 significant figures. 0.038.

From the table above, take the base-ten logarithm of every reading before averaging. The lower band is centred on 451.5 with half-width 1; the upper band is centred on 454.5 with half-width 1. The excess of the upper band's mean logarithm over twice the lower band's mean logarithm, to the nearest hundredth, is -0.62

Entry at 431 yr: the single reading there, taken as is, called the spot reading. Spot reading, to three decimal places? 4.977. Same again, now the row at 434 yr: 5.179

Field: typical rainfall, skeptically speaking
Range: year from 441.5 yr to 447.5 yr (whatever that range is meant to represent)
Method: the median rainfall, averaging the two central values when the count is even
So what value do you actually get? 4.8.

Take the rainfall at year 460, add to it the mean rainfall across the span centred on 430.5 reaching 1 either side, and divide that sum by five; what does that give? 1.96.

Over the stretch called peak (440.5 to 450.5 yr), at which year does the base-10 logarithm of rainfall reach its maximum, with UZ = 443 yr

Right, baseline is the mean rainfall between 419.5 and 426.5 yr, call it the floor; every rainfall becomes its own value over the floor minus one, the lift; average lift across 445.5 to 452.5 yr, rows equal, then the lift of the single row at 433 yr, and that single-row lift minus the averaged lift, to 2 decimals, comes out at 0.12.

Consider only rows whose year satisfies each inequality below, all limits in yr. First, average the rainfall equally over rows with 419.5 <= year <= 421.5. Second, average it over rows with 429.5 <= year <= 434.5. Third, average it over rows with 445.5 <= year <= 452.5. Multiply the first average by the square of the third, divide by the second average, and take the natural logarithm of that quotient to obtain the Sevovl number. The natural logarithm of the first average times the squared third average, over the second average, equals 3.01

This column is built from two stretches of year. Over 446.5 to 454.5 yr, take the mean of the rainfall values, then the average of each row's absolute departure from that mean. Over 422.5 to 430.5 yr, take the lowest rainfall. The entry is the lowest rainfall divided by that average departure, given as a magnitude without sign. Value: 49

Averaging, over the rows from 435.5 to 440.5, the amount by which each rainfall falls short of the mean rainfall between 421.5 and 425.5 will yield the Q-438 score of -0.2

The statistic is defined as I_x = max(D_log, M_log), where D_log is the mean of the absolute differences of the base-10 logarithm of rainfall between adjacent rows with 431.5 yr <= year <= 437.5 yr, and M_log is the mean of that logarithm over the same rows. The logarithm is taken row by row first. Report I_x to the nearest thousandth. 0.709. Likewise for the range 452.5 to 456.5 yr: 0.671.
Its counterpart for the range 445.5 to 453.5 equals 0.667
